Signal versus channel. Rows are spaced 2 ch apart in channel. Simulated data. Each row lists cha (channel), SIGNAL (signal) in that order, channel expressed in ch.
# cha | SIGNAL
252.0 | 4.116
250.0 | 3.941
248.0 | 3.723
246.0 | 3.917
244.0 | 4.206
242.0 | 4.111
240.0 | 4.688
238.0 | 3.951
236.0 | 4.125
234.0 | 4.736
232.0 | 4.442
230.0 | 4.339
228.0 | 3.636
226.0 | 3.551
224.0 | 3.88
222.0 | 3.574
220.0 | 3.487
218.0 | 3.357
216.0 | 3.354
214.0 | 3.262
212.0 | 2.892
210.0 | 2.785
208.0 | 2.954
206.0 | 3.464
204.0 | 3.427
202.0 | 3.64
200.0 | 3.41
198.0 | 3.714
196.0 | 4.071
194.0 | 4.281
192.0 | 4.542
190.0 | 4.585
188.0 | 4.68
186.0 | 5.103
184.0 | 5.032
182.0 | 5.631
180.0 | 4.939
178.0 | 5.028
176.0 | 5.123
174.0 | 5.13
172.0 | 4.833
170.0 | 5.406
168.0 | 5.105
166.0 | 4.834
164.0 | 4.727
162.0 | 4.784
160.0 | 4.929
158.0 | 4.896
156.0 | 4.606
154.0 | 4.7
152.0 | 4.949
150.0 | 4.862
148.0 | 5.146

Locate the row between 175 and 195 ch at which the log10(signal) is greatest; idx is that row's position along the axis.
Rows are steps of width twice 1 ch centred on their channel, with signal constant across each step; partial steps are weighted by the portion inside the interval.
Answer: 182.0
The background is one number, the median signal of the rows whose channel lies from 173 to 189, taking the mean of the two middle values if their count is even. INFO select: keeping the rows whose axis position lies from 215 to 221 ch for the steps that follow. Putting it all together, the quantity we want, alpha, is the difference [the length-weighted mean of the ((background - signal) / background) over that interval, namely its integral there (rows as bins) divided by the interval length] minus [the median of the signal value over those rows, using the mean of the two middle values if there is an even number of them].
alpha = -3.0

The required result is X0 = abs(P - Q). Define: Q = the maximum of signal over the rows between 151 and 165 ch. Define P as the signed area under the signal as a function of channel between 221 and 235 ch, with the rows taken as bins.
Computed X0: 51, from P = 56.3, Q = 4.949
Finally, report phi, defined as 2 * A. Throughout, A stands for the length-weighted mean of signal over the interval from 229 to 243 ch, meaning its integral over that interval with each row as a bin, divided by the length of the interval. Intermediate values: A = 4.3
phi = 8.7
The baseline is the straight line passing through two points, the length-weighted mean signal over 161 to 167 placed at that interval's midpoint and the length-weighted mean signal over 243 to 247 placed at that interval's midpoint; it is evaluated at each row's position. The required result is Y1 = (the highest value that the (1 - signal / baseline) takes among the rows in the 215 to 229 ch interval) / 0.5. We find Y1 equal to 0.45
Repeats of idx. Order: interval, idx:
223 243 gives 234.0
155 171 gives 170.0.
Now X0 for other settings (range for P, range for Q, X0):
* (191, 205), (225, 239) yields 49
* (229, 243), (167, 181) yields 55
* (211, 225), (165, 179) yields 42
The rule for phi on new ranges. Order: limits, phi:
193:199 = 8.0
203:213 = 6.2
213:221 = 6.7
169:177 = 10.2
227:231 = 8.0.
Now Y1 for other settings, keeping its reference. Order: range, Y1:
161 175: 0.02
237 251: 0.15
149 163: 0.10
